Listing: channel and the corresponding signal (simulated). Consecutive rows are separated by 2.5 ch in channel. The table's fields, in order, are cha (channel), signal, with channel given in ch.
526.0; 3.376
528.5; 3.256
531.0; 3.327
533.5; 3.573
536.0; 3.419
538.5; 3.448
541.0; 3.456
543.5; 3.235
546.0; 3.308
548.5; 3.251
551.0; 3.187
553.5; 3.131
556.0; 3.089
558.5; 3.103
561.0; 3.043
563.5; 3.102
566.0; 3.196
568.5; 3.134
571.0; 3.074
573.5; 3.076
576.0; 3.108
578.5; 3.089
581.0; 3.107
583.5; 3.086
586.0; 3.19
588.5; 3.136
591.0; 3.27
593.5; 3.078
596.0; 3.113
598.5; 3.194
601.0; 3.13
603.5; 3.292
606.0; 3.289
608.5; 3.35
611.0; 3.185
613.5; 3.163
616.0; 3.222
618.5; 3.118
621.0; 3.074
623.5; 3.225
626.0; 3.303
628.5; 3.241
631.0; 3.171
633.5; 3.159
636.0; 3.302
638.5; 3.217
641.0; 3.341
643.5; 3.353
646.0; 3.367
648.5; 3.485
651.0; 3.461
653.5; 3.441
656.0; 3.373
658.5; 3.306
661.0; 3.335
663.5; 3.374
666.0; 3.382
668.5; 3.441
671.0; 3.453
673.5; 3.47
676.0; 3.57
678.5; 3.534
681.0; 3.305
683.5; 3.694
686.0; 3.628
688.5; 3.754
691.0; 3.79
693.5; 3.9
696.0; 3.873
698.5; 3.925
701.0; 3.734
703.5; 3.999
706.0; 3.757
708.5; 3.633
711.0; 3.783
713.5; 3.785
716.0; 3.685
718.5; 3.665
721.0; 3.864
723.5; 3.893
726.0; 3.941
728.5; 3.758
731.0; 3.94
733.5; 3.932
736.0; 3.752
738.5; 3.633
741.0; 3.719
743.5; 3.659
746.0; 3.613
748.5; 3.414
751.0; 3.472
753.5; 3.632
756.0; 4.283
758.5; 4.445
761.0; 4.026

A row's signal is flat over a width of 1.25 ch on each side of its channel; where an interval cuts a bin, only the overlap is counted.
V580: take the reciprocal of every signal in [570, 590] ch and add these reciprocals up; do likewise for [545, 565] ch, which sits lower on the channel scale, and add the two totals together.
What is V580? 5.1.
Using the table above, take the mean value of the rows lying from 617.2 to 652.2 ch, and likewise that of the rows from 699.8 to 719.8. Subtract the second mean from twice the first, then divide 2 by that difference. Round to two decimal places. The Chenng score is 0.72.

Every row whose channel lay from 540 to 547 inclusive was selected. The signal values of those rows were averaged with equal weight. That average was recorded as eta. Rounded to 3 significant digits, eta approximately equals 3.33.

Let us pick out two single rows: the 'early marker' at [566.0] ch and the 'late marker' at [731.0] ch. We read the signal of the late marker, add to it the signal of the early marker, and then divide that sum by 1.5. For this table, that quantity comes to 4.76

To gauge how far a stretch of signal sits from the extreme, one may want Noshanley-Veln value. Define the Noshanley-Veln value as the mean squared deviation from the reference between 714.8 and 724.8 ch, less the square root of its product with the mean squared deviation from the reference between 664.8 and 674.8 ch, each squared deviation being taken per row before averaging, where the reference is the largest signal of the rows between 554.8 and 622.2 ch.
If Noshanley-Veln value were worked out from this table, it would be 0.15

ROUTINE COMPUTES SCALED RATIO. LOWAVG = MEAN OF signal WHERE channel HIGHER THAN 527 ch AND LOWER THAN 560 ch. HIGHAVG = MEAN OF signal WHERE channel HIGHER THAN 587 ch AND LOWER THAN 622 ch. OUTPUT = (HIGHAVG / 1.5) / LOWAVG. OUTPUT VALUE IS 0.65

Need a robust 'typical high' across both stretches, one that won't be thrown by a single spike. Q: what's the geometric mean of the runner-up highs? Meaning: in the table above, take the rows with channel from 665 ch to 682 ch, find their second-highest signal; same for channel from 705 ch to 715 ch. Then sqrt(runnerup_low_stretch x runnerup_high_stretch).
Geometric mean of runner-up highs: 3.66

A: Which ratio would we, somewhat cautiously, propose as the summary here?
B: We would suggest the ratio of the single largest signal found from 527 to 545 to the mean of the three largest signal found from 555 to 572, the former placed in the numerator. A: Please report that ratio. 1.14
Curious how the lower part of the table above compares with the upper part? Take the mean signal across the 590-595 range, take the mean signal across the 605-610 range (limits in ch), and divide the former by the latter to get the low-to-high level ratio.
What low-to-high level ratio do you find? 0.96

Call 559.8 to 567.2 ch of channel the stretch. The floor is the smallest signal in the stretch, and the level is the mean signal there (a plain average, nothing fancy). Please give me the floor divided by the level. 0.977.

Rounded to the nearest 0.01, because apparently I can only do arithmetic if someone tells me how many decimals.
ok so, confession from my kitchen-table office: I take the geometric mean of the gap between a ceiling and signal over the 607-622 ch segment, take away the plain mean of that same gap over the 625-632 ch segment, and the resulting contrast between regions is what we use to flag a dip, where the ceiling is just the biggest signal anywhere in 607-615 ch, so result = -0.11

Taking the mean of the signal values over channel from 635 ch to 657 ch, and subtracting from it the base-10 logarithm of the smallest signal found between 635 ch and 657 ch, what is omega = 2.9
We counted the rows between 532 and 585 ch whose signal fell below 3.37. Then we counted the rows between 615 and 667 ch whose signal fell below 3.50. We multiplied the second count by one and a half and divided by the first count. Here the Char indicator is 1.9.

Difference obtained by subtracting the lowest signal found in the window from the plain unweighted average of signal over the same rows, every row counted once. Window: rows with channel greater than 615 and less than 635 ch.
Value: 0.12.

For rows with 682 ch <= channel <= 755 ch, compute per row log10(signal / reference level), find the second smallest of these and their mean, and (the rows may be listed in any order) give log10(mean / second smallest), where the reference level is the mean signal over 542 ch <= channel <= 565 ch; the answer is 0.26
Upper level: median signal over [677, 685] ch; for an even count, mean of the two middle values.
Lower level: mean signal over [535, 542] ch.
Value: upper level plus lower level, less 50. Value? -43.0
